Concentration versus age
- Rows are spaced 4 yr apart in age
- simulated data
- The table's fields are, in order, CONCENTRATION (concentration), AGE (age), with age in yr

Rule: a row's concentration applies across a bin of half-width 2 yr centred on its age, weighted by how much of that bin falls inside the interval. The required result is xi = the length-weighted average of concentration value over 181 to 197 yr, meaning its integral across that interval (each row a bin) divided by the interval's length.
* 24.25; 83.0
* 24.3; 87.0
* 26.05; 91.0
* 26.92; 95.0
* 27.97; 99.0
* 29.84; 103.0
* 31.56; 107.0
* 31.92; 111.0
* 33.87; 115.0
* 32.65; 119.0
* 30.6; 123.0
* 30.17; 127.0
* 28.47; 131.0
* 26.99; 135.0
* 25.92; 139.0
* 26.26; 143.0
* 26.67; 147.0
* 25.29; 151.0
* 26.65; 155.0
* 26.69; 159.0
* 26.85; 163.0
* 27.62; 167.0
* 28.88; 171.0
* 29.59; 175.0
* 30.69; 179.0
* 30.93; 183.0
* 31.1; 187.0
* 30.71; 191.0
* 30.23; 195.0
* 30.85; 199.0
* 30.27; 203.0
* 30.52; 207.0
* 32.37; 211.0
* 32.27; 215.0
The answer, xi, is 30.7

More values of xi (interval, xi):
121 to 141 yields 28.4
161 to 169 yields 27.2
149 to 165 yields 26.4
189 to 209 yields 30.5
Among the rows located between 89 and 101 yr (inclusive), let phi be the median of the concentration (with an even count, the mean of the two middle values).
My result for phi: 26.9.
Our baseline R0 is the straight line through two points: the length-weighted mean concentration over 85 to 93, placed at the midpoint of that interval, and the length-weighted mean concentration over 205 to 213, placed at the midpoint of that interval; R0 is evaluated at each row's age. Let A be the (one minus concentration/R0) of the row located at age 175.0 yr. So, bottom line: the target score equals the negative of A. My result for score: -0.003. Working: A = 0.003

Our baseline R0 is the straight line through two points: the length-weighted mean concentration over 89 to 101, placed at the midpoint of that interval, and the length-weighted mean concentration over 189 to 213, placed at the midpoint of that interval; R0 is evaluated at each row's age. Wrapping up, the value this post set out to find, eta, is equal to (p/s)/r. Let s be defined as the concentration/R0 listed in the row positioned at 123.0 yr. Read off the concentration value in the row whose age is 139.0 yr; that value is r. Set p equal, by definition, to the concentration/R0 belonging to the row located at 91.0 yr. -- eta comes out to 0.0343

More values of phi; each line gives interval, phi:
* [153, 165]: 26.7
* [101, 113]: 31.6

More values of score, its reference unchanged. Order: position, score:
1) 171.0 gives -0.020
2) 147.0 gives -0.054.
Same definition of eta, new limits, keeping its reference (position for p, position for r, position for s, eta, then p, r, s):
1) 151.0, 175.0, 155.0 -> 0.0322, 0.87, 29.59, 0.91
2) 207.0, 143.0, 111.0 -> 0.0323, 0.98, 26.26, 1.16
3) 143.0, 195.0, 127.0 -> 0.0282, 0.91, 30.23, 1.07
